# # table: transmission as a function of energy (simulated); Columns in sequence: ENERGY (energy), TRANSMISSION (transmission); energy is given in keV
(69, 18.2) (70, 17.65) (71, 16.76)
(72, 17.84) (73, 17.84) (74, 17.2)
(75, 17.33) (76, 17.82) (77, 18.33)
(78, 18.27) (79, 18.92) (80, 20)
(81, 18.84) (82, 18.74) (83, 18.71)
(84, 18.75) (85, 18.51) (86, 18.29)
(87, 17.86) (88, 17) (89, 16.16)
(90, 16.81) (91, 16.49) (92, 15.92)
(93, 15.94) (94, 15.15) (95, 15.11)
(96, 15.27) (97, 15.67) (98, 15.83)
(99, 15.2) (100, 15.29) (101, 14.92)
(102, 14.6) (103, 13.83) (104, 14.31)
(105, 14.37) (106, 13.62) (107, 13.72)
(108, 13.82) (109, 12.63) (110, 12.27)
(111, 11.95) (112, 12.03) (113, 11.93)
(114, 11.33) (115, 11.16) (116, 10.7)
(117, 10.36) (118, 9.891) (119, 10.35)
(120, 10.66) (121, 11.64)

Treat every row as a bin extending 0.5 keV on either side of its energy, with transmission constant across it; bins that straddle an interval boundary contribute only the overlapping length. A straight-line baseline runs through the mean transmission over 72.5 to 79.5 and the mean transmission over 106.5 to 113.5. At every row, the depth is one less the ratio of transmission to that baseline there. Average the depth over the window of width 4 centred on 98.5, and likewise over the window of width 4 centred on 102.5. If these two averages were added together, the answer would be -0.12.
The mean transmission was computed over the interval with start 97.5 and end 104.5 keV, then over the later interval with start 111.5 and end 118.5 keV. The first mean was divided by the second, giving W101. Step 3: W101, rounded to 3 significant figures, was 1.34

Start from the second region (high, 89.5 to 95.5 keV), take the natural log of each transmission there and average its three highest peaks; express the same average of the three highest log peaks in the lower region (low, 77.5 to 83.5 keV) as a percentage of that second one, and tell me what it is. 106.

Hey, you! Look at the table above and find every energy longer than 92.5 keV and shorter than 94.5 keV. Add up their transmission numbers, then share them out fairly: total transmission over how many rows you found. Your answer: 15.5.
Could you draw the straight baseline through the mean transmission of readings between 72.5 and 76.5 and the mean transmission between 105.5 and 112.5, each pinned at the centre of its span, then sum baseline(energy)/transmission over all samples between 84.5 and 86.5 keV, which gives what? 1.75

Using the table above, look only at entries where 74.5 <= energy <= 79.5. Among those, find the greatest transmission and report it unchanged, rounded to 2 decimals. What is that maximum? 18.92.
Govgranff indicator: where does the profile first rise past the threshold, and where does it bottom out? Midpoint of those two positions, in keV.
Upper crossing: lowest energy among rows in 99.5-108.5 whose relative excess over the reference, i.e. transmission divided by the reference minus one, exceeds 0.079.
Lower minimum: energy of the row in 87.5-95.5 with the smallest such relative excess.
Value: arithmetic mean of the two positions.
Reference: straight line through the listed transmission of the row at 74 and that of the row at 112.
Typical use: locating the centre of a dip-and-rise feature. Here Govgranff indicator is 97.0 keV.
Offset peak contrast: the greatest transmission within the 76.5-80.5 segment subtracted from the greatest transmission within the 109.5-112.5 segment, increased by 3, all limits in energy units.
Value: -4.7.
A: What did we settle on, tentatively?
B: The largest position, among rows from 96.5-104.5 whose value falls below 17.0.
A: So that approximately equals 104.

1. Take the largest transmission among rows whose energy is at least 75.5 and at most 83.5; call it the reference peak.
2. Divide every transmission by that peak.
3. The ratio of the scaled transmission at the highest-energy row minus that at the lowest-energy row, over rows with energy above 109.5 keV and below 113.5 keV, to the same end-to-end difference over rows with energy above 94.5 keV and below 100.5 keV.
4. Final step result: -1.89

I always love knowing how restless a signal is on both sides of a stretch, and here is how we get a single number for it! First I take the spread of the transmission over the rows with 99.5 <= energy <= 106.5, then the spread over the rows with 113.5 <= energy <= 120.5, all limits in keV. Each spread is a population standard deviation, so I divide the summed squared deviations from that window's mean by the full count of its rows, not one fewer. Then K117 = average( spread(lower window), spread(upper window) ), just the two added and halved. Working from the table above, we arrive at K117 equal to 0.50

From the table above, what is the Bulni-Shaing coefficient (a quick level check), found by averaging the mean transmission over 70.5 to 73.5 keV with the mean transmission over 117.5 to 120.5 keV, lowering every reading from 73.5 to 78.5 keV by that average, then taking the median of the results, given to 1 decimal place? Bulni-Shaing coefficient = 3.9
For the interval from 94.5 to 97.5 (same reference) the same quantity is 1.4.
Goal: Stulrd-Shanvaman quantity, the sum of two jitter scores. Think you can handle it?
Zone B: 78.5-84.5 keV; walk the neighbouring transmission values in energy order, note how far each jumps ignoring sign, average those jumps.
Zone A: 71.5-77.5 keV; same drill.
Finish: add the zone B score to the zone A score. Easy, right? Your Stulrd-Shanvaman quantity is 0.84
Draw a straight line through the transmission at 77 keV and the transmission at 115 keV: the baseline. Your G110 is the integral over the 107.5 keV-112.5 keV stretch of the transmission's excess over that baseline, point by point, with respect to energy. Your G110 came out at 2.2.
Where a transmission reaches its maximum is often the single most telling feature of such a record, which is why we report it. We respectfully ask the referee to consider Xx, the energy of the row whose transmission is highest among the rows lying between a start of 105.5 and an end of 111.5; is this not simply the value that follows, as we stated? 108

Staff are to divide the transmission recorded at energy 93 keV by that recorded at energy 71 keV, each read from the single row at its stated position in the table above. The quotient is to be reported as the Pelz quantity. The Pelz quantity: 0.95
